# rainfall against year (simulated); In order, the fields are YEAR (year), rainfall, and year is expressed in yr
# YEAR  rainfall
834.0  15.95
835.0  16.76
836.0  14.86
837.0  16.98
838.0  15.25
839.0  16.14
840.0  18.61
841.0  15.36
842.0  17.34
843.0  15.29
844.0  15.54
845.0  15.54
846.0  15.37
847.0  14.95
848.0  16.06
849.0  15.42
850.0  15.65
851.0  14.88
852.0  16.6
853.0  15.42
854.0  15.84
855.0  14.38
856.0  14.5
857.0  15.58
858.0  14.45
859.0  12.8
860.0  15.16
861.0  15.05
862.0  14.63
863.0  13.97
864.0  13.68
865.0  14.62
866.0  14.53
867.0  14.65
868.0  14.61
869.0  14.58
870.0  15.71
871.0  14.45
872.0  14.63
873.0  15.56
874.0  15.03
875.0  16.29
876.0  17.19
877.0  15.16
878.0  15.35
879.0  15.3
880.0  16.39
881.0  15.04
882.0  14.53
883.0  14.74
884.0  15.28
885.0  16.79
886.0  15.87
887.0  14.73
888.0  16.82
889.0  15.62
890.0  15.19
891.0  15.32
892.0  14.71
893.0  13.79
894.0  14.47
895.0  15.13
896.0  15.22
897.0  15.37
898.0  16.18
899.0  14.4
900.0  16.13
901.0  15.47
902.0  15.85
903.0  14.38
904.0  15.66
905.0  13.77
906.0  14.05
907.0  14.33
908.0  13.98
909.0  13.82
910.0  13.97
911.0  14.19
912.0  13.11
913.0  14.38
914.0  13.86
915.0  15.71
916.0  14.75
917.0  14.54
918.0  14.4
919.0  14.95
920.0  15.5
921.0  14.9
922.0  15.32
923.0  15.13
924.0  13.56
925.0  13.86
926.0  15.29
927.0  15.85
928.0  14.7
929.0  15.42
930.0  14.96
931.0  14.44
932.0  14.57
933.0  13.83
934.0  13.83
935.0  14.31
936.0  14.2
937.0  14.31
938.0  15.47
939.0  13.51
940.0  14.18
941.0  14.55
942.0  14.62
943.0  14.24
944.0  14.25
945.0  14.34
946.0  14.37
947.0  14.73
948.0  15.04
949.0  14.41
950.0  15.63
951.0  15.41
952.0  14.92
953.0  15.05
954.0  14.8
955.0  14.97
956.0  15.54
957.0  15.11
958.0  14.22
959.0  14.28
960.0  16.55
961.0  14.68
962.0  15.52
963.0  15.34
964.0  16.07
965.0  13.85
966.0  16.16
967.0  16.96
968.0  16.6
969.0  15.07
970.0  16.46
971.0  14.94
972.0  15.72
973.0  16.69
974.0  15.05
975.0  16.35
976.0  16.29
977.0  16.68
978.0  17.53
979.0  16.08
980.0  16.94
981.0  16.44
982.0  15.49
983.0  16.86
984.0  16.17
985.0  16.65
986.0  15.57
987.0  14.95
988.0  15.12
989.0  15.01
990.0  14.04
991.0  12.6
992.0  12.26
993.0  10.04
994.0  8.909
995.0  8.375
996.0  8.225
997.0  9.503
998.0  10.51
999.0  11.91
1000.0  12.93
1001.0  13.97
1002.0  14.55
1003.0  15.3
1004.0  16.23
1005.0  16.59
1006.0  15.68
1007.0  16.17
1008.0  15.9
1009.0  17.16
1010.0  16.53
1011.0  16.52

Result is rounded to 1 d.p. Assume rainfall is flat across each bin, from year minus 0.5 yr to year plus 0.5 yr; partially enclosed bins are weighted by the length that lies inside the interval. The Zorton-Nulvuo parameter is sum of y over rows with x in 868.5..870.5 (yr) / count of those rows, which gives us 15.1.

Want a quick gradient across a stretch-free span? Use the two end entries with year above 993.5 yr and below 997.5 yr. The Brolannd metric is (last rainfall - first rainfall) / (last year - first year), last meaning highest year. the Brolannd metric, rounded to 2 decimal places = 0.20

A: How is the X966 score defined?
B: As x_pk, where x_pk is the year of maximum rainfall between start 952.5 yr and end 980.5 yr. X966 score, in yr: 978.0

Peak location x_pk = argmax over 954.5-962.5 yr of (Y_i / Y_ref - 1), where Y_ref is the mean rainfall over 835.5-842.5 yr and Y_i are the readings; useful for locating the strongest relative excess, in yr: 960.0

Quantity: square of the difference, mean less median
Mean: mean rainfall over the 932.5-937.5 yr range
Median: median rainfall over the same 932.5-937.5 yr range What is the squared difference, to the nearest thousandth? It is 0.011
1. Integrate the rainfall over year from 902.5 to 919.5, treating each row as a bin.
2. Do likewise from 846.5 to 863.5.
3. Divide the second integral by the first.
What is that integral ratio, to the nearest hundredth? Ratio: 1.05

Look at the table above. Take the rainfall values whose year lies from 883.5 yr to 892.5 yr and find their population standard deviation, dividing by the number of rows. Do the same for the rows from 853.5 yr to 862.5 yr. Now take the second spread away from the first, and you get -0.1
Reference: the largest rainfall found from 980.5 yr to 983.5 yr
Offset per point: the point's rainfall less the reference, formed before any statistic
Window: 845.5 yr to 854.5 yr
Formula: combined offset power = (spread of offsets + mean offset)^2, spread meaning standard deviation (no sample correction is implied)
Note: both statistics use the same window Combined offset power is 0.6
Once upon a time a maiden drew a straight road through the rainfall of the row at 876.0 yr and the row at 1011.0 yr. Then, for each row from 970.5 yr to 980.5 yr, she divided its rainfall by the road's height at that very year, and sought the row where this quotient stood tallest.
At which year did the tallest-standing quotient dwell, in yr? 978.0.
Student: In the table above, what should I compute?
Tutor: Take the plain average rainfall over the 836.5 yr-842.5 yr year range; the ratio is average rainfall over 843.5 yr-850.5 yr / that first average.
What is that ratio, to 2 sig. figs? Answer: 0.93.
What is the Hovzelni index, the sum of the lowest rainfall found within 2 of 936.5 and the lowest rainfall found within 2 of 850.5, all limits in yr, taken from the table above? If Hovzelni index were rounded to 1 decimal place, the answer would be 29.1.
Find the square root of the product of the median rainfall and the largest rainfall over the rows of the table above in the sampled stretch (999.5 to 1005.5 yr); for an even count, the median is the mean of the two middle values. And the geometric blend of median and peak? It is 15.7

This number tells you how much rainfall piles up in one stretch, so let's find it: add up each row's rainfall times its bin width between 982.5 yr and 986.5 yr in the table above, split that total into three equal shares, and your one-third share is 22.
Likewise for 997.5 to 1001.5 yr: 16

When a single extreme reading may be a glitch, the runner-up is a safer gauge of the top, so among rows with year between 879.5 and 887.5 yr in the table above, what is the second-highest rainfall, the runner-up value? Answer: 16.39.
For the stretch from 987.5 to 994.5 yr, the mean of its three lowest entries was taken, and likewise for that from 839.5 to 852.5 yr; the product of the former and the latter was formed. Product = 156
